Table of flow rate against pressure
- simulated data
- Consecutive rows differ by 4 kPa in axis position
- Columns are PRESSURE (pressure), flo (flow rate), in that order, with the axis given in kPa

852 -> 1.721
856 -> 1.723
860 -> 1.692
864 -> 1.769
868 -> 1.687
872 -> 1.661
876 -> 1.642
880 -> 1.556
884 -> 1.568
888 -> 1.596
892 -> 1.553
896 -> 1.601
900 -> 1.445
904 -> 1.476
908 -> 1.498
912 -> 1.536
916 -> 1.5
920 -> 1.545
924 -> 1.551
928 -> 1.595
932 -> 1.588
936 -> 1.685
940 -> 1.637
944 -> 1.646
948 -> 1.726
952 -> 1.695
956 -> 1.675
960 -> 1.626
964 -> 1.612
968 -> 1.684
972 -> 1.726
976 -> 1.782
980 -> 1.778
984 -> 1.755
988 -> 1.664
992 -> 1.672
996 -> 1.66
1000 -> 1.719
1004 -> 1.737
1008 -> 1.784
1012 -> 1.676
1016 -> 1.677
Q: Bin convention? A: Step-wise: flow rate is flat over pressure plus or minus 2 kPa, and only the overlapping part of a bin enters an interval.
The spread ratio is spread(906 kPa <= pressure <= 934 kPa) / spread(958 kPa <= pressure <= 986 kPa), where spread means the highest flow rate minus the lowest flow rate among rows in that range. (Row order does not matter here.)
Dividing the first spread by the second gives 0.57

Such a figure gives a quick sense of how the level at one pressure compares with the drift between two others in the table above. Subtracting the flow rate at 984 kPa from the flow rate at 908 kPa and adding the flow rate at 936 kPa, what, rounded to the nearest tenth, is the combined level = 1.4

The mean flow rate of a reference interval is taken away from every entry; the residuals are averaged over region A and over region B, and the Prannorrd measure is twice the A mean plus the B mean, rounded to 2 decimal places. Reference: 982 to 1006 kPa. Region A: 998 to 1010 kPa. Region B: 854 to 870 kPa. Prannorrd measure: 0.11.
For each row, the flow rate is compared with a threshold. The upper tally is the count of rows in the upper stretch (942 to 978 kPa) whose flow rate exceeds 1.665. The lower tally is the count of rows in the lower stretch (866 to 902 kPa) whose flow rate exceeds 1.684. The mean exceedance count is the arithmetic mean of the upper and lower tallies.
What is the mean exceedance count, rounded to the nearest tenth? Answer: 3.5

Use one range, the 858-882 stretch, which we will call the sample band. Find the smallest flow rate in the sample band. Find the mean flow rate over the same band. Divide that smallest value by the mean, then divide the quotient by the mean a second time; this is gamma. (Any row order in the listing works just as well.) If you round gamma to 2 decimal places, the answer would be 0.56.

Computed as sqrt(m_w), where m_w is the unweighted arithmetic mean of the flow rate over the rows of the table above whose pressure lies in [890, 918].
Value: 1.23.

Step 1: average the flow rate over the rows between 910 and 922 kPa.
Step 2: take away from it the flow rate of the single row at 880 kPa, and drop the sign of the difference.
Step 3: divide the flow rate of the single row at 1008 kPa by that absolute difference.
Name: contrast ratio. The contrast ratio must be 62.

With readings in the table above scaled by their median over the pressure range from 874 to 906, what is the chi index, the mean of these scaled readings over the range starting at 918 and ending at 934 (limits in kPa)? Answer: 1.00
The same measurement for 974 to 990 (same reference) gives 1.12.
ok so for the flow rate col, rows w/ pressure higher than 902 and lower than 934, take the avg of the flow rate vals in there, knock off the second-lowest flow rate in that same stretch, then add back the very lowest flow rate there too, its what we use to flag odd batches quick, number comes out 1.51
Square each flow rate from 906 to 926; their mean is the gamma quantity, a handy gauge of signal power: 2.33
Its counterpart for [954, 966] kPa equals 2.68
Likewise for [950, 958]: 2.84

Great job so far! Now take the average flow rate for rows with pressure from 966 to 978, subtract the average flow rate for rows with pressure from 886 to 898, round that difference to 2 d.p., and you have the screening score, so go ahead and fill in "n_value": 0.15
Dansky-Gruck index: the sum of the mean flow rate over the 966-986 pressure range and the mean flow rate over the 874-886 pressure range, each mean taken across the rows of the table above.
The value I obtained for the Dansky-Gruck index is 3.33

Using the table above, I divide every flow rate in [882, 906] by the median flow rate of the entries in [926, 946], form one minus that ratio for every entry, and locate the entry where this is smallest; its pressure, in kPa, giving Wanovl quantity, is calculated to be 896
